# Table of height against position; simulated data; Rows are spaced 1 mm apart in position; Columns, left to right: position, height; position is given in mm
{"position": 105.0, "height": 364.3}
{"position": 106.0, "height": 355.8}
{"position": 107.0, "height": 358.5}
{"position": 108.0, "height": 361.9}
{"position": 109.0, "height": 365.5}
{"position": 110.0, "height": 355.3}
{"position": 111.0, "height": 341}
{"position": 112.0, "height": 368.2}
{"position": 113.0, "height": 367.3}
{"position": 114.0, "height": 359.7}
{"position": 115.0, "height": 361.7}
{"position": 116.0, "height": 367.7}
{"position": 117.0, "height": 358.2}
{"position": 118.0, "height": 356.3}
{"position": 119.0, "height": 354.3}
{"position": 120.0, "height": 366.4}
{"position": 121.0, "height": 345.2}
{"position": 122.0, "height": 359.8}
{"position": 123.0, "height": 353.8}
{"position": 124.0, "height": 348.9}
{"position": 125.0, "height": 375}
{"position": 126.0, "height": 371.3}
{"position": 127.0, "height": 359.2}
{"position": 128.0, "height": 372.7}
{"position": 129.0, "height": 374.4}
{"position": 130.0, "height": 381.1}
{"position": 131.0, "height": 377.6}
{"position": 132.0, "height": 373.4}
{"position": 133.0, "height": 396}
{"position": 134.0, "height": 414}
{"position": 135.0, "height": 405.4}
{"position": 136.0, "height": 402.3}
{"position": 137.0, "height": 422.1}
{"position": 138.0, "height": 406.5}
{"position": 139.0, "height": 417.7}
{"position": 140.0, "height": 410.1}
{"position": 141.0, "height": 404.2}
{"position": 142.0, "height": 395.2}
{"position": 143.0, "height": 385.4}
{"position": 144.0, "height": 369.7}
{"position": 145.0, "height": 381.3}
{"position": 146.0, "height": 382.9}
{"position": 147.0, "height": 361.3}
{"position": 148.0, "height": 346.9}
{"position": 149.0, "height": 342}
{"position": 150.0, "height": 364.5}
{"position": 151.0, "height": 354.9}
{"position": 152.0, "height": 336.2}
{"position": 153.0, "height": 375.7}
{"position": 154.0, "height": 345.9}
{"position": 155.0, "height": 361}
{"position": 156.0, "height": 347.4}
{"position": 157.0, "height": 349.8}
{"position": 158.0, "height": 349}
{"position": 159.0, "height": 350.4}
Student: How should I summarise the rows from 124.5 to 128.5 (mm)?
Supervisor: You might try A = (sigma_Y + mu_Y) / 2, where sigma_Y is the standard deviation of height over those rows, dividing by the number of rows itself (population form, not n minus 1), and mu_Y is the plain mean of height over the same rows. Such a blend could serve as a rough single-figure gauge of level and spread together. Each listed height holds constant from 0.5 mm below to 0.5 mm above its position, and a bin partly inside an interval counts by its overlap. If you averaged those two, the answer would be 188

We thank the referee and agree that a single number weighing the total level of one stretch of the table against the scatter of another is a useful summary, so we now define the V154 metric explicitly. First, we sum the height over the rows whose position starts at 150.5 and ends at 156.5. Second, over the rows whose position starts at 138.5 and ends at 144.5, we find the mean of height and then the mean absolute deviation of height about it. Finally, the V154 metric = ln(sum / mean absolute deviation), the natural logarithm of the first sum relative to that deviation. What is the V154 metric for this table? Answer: 5.0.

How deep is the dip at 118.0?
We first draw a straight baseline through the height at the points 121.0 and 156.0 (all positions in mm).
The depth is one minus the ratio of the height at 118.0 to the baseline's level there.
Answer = -0.03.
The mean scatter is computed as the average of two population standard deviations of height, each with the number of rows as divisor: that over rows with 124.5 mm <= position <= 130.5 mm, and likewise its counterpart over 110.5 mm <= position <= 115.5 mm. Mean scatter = 8.2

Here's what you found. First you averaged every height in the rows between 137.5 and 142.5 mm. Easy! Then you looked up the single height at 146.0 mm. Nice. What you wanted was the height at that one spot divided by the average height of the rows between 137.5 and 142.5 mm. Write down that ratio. 0.94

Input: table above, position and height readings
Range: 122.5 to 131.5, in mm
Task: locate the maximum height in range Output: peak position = 130.0 mm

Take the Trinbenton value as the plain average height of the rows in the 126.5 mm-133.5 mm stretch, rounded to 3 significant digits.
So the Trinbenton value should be 376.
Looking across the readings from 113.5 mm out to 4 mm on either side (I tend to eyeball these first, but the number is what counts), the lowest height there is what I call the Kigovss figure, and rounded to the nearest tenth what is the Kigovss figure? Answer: 341.0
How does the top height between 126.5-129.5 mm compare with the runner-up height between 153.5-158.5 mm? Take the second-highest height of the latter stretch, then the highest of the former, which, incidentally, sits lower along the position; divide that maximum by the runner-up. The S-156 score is 1.07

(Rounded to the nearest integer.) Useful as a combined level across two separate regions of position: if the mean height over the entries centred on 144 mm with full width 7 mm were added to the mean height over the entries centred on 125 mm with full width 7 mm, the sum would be 746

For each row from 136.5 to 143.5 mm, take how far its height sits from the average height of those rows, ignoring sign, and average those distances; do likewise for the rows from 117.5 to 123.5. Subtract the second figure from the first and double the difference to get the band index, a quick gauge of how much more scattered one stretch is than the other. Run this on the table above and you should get 9.0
